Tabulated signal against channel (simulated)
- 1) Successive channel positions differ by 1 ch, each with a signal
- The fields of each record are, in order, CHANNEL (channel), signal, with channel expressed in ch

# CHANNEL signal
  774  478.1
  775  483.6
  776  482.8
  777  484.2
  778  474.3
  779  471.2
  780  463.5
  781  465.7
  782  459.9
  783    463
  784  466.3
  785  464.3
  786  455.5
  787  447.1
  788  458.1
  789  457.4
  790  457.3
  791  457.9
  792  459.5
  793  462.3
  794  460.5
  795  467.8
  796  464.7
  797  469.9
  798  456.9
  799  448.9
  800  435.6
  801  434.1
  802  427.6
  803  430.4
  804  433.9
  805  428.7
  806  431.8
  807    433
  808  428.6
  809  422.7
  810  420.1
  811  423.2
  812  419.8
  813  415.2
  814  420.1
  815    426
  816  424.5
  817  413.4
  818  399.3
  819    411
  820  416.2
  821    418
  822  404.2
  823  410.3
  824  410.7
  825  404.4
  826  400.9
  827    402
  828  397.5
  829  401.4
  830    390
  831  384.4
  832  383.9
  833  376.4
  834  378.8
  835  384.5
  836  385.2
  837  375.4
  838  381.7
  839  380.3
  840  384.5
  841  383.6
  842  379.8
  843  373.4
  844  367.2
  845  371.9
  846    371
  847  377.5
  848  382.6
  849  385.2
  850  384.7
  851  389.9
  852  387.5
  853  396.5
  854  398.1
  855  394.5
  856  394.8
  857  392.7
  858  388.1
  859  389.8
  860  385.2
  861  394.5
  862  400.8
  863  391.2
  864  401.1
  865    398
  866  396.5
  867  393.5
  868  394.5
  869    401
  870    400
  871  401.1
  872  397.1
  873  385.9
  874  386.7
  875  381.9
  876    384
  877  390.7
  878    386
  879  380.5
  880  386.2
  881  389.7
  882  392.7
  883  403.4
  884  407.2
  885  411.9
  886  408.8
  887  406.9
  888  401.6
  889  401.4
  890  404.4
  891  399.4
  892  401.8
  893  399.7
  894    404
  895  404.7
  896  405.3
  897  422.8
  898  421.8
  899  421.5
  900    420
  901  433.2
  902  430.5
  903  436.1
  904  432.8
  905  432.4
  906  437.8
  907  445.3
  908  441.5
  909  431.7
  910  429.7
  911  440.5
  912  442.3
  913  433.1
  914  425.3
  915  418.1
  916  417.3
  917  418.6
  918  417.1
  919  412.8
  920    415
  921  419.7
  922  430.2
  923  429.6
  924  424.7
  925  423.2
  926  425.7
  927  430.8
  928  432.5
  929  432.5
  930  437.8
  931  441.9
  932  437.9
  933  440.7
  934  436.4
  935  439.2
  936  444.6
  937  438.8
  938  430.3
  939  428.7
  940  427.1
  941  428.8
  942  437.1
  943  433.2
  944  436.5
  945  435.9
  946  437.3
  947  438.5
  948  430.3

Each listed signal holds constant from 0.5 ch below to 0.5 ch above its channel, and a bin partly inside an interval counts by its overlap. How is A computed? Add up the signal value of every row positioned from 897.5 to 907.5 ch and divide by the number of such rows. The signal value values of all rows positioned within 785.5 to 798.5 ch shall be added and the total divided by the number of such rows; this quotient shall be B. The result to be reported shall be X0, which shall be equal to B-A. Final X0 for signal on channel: 28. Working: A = 431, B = 460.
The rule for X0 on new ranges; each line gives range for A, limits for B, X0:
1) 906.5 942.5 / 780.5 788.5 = 29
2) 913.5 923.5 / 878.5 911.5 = -6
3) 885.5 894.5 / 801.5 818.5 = 20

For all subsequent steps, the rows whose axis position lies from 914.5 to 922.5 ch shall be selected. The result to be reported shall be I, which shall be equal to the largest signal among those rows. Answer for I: 430.2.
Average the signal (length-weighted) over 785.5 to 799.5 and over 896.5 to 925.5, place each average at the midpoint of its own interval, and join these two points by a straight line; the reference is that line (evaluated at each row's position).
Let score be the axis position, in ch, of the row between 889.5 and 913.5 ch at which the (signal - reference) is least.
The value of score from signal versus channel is 891 ch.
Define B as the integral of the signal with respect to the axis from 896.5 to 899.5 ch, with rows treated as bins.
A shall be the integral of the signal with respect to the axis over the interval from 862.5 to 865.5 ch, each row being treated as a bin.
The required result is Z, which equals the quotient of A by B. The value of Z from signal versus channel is 0.94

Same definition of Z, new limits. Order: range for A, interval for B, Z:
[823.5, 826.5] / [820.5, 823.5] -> 0.99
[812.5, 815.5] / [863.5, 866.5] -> 1.05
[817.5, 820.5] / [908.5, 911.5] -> 0.94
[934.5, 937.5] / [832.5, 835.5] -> 1.16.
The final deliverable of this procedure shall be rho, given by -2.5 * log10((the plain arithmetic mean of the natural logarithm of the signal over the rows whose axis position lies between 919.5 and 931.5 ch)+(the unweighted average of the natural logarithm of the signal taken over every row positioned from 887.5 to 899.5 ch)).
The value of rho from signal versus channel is -2.70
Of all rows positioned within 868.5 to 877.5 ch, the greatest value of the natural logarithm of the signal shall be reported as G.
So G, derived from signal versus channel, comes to 5.99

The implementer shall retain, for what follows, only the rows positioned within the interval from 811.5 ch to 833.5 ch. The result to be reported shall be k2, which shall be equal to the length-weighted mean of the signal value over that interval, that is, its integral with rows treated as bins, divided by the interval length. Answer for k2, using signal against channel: 406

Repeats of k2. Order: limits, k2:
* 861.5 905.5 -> 403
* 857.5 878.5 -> 393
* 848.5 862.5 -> 392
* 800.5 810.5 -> 429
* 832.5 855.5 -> 382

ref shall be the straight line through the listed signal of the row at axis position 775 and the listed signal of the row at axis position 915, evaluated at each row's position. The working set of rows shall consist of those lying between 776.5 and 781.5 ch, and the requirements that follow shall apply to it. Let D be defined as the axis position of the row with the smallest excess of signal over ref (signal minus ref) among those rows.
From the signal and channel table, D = 780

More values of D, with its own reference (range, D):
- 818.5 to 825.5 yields 822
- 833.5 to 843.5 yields 837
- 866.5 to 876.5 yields 875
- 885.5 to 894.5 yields 891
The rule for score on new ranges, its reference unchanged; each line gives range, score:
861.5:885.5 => 879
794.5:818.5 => 818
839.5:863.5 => 844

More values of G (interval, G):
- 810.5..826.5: 6.05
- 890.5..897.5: 6.05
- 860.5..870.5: 5.99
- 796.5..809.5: 6.15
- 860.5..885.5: 6.02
